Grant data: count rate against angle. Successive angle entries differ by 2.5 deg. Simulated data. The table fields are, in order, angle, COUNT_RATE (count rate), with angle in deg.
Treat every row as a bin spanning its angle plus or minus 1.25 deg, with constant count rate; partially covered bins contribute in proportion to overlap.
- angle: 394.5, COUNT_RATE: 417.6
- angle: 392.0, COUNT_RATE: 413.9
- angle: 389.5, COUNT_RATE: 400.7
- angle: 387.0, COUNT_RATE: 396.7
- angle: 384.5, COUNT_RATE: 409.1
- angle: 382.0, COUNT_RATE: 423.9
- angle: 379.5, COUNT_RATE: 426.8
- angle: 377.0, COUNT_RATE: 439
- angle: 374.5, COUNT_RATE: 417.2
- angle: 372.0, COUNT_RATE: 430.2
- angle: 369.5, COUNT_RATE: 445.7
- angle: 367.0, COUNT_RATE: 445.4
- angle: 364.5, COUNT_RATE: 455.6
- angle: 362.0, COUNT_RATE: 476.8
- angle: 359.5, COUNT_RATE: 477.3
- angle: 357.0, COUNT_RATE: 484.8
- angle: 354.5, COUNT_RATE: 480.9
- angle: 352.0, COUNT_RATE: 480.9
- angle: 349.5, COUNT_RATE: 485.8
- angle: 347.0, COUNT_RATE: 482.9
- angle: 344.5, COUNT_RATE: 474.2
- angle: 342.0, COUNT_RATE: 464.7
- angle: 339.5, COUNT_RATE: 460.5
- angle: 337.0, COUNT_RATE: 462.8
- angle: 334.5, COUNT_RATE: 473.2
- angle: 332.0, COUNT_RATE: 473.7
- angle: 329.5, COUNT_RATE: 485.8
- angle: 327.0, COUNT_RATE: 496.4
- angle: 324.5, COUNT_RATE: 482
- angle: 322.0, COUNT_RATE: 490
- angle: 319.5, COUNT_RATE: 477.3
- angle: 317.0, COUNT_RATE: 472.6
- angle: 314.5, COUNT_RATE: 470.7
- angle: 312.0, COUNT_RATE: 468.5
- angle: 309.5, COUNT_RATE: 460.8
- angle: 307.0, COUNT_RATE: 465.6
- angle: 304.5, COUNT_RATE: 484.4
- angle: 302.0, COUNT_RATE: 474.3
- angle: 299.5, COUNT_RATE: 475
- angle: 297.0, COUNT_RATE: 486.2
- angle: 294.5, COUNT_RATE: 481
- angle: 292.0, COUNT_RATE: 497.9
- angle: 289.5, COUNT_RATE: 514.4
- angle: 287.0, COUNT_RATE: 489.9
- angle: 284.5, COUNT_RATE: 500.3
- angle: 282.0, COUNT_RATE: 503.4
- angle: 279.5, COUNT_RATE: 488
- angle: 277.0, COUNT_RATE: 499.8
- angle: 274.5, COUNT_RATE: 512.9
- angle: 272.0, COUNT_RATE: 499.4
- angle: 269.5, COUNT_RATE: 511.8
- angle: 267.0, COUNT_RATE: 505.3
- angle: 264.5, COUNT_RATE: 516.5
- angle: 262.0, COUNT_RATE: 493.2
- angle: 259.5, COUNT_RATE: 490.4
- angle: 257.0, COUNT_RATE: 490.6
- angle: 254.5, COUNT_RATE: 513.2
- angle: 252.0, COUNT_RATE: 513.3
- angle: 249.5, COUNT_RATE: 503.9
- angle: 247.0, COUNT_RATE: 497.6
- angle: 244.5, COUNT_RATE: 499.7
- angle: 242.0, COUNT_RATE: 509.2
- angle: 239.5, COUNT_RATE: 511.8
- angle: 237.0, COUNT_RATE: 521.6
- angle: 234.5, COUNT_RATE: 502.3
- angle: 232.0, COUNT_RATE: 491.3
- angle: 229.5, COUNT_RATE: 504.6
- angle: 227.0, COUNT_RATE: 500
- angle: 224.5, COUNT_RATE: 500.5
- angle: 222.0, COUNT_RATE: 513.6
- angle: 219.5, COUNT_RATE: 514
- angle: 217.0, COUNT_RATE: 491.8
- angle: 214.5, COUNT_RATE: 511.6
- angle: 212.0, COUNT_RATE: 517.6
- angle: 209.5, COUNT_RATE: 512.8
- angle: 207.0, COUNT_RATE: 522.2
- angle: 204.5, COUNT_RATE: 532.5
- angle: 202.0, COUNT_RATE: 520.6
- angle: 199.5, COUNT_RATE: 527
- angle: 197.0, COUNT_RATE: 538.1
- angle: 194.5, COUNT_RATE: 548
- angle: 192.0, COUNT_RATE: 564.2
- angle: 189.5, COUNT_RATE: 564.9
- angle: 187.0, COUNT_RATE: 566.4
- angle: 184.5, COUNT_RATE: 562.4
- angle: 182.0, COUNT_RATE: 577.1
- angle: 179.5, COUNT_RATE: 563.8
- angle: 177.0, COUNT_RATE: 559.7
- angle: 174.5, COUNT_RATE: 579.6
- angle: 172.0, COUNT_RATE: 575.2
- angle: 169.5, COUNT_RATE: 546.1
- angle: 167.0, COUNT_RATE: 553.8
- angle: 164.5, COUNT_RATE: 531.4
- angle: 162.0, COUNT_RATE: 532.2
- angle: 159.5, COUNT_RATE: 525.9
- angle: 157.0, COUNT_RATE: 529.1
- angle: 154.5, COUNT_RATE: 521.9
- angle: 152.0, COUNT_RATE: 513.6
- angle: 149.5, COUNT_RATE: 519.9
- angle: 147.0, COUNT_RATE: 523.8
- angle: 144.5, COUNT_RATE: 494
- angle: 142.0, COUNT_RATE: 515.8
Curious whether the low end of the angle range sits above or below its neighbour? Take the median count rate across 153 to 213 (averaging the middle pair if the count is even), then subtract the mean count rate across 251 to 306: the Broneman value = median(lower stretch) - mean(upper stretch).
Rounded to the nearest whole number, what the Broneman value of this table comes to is 45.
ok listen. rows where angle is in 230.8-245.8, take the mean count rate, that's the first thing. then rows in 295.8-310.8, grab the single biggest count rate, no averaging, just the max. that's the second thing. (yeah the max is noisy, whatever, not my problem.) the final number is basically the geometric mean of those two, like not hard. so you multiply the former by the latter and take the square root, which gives 496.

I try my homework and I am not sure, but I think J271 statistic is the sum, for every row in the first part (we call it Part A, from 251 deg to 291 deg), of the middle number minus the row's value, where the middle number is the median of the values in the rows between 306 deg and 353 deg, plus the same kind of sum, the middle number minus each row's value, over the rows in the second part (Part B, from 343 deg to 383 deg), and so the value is -211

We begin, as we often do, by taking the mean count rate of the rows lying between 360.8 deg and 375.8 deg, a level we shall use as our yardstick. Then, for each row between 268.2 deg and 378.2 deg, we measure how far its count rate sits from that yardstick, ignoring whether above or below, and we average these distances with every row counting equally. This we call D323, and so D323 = 34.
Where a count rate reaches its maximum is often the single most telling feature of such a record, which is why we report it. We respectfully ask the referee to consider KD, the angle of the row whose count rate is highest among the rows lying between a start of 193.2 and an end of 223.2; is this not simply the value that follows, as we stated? 194.5 deg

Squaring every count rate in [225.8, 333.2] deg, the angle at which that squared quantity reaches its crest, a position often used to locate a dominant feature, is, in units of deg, 237.0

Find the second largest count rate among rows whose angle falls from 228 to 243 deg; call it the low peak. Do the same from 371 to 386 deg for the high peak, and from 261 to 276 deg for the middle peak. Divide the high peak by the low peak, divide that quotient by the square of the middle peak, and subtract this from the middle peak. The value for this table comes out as 513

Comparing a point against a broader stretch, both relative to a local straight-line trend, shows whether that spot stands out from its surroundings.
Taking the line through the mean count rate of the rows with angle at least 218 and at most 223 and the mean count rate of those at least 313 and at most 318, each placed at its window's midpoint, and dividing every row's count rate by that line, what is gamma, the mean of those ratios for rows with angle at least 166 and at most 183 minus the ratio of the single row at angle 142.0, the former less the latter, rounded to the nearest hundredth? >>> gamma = 0.12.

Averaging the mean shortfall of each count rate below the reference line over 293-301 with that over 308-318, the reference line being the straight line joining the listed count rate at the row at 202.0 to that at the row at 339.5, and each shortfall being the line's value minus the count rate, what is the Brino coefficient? 1.1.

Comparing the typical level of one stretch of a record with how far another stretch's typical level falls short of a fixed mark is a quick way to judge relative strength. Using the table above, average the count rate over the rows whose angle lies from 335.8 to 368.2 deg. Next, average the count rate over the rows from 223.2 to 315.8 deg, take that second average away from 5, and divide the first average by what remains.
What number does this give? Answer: -0.96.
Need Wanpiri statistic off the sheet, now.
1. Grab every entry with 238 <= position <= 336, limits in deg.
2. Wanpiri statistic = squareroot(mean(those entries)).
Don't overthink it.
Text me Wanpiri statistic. 22.2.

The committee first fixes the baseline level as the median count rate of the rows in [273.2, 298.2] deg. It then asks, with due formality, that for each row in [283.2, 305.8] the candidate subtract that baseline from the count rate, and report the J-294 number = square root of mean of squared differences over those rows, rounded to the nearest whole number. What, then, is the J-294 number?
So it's 16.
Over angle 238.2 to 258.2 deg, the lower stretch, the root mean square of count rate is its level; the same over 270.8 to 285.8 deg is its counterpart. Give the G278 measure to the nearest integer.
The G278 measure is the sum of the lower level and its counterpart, 1006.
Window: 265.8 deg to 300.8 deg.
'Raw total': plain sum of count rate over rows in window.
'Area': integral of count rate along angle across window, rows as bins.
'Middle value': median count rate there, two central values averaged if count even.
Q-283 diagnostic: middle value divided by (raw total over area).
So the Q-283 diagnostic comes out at 1249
